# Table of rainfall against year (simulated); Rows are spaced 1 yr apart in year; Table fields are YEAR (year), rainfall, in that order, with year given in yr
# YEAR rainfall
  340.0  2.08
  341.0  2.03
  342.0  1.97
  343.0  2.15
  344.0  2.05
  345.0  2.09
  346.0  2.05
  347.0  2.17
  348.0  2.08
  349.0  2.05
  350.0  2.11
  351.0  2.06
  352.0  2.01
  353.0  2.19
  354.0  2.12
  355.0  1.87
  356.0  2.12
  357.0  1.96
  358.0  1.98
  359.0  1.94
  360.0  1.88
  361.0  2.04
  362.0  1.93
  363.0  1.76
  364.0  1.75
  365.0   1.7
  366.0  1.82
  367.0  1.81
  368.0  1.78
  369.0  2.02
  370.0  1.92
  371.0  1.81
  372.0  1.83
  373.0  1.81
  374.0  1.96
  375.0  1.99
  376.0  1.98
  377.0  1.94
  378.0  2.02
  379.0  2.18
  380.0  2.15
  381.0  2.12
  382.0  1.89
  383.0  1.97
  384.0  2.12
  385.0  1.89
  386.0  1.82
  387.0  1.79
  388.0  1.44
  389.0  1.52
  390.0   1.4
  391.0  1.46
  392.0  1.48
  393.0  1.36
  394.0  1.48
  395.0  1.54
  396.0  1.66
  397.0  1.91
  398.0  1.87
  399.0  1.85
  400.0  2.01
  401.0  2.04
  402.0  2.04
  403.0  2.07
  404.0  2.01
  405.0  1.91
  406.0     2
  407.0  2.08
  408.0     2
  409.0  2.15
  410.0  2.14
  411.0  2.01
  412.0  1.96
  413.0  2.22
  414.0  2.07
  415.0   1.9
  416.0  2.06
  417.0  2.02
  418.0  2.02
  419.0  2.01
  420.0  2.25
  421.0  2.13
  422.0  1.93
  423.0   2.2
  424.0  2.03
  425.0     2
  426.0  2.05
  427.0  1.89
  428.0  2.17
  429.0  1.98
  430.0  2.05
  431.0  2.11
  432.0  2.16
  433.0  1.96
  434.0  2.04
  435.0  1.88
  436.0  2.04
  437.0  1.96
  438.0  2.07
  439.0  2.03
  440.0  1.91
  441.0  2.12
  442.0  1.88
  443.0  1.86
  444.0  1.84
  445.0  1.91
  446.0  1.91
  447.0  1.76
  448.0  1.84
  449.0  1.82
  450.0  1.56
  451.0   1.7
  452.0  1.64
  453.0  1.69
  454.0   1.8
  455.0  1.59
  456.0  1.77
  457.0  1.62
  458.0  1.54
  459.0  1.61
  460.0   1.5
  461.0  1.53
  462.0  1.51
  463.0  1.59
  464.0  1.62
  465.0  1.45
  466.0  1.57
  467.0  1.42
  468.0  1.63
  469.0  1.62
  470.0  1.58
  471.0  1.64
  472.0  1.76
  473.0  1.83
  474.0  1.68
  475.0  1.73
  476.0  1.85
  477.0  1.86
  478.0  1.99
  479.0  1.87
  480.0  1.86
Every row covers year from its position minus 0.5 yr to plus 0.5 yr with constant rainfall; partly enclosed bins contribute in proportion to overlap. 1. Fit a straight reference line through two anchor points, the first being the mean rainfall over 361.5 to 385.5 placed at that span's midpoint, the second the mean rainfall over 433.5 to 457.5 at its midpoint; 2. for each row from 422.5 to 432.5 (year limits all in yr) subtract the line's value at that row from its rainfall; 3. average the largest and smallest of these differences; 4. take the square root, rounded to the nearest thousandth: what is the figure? 0.423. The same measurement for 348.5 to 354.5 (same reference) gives 0.392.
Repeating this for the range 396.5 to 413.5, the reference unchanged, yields 0.385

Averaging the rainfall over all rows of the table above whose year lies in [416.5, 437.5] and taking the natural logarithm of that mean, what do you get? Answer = 0.71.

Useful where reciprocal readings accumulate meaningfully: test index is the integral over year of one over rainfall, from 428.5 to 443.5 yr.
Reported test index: 7.5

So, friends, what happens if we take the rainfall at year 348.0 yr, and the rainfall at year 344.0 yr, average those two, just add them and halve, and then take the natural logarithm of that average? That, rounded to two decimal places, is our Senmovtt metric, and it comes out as 0.73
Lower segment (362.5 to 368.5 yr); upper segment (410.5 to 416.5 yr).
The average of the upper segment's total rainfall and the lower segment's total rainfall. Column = 11.4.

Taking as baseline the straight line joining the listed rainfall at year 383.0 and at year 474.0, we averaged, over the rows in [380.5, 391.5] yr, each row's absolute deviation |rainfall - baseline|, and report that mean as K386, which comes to 0.25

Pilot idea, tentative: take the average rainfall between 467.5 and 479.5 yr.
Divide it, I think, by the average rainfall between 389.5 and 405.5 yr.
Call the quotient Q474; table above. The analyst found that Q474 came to 1.00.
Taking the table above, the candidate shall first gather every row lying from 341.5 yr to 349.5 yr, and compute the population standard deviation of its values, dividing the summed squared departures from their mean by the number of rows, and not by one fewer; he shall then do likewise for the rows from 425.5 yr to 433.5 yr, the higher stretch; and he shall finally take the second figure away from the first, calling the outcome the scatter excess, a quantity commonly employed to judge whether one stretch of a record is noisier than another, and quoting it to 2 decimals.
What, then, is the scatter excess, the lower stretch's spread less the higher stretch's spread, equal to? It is -0.03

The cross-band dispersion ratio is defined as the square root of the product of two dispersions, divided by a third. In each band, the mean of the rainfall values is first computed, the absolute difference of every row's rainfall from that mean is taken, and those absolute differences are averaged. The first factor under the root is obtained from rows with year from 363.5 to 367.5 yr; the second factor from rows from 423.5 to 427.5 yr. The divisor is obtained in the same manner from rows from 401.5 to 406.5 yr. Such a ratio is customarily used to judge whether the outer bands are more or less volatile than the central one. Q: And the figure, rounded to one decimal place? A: 1.2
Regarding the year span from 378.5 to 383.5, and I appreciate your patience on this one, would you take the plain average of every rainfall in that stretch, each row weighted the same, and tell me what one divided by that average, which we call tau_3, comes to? 0.48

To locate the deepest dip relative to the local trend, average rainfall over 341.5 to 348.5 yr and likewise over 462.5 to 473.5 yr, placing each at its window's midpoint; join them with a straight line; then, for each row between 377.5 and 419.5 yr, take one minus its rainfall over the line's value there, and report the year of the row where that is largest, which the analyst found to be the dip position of 393.0 yr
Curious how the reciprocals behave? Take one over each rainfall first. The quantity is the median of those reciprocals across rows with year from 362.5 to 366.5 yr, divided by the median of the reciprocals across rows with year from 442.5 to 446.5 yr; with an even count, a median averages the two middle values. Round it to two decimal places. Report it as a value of 1.07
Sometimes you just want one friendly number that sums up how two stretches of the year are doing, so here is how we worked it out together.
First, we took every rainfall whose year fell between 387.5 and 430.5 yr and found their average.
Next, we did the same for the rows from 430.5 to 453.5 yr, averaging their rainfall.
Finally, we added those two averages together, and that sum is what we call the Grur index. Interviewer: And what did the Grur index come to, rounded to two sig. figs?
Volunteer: 3.8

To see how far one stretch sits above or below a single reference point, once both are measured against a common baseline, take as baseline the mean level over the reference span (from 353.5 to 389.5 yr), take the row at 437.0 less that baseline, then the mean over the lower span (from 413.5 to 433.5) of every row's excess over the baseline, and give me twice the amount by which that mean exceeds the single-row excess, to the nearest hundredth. 0.18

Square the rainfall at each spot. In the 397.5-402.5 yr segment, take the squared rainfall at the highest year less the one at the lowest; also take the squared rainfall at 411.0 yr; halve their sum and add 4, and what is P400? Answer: 6.35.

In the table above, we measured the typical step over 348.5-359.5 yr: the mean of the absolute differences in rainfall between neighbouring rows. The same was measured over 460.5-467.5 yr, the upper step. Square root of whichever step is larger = 0.336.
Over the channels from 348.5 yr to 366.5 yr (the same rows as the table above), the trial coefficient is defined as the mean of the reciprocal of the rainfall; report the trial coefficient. 0.51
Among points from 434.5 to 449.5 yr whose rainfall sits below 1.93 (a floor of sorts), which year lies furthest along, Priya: 449.0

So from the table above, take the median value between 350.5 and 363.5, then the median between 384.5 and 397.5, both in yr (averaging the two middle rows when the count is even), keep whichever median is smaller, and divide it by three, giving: 0.51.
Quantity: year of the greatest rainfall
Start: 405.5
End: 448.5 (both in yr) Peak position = 420.0 yr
